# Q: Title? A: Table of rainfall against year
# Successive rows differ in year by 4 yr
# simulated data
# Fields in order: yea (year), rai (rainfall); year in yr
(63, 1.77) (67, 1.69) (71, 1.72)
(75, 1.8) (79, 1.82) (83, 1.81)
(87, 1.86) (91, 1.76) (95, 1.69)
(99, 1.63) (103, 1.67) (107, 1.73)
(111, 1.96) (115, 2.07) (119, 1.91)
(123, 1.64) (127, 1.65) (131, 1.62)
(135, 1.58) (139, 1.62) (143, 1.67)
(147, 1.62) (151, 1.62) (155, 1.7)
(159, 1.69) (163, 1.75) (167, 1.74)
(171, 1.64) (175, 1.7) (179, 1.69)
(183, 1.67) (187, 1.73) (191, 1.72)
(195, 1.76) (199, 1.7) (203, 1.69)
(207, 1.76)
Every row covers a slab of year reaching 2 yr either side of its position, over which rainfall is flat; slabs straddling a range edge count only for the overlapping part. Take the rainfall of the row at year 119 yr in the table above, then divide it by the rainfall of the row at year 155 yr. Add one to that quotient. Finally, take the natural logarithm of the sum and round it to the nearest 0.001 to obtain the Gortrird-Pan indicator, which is 0.753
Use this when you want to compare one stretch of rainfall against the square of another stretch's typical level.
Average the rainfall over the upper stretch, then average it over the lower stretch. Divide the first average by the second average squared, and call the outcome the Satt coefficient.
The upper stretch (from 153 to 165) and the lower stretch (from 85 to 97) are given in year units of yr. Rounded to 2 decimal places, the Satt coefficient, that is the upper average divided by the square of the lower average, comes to 0.55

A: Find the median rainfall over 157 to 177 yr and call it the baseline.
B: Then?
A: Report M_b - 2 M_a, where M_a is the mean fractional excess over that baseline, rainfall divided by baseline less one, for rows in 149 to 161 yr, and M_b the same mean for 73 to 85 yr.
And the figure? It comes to 0.10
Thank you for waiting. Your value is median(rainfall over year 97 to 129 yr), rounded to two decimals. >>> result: 1.70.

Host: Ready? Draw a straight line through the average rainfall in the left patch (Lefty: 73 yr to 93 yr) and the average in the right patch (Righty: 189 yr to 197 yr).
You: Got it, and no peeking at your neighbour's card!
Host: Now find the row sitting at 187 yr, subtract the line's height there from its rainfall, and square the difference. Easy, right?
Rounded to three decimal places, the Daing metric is 0.000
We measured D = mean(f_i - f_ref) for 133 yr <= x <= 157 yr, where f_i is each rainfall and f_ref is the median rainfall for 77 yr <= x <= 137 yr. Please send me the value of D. -0.095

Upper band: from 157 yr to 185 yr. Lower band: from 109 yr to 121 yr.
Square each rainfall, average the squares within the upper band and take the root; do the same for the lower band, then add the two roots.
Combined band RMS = 3.68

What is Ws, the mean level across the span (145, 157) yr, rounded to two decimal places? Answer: 1.65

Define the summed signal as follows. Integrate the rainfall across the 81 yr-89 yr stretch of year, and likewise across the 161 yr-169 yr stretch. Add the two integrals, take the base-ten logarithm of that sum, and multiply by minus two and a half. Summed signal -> -3.64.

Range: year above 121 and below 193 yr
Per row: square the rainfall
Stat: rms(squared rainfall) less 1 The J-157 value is 1.79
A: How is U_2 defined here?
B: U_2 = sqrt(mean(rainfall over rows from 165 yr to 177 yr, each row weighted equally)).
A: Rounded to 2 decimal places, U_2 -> 1.30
